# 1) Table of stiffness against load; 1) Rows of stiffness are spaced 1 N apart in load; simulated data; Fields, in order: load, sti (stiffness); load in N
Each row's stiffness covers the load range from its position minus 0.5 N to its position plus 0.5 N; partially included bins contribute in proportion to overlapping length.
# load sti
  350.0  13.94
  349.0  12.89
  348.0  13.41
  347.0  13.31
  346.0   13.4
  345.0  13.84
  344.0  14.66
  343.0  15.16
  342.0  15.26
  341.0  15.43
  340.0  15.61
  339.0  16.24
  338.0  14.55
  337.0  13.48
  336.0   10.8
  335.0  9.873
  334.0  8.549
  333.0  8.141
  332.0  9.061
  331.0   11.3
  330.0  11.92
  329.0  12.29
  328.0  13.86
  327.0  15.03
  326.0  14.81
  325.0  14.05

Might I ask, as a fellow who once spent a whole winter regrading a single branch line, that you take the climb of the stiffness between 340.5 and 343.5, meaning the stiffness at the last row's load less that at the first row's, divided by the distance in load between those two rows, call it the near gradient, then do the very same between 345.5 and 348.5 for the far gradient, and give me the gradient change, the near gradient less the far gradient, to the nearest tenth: -0.1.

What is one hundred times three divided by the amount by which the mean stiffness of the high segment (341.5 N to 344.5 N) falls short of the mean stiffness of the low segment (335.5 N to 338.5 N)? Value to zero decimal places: -144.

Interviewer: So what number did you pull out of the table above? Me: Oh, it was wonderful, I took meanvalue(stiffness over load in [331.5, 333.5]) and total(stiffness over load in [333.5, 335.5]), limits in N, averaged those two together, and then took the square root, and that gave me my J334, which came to 3.68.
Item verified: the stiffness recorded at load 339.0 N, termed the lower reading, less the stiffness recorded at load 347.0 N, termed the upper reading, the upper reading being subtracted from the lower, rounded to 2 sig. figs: 2.9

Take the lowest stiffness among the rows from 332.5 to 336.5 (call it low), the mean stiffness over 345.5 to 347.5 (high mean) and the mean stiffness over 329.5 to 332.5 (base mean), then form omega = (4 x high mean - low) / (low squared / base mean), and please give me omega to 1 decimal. 7.4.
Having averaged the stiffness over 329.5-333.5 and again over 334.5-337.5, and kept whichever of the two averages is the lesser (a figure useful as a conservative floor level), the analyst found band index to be 10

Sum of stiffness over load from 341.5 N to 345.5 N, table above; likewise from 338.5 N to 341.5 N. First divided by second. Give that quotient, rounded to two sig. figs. 1.2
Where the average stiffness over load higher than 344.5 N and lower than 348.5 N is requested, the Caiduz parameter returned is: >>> 13.5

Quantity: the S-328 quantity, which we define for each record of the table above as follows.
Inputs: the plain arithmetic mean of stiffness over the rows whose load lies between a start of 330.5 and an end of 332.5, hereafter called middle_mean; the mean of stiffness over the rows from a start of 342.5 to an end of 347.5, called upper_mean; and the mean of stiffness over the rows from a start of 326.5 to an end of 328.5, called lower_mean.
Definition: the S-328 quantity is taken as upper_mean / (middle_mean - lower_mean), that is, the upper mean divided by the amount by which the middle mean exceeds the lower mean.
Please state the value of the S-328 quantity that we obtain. -3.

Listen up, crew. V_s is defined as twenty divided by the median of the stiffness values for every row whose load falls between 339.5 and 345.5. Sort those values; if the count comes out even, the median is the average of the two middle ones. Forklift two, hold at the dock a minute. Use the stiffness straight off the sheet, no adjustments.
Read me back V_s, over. 1.31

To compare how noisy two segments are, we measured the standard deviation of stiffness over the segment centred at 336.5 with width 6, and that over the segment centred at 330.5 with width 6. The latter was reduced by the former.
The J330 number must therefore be -0.8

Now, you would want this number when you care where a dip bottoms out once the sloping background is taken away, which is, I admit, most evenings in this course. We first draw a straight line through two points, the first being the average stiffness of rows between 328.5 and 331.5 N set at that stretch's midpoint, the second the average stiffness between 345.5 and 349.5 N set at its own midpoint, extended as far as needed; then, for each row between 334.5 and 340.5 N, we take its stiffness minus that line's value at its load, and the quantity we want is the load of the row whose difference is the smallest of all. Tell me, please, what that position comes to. 335.0 N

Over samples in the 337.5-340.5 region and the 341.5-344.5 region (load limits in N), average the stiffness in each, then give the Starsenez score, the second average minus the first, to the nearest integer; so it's 0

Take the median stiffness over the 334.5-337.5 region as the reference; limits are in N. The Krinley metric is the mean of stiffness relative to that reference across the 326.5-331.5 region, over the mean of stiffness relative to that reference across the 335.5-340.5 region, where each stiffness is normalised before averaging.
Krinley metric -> 0.91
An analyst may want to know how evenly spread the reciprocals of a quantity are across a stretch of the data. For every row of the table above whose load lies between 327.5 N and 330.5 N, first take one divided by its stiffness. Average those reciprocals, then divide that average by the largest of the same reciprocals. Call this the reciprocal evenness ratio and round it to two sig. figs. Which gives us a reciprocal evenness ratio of 0.94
